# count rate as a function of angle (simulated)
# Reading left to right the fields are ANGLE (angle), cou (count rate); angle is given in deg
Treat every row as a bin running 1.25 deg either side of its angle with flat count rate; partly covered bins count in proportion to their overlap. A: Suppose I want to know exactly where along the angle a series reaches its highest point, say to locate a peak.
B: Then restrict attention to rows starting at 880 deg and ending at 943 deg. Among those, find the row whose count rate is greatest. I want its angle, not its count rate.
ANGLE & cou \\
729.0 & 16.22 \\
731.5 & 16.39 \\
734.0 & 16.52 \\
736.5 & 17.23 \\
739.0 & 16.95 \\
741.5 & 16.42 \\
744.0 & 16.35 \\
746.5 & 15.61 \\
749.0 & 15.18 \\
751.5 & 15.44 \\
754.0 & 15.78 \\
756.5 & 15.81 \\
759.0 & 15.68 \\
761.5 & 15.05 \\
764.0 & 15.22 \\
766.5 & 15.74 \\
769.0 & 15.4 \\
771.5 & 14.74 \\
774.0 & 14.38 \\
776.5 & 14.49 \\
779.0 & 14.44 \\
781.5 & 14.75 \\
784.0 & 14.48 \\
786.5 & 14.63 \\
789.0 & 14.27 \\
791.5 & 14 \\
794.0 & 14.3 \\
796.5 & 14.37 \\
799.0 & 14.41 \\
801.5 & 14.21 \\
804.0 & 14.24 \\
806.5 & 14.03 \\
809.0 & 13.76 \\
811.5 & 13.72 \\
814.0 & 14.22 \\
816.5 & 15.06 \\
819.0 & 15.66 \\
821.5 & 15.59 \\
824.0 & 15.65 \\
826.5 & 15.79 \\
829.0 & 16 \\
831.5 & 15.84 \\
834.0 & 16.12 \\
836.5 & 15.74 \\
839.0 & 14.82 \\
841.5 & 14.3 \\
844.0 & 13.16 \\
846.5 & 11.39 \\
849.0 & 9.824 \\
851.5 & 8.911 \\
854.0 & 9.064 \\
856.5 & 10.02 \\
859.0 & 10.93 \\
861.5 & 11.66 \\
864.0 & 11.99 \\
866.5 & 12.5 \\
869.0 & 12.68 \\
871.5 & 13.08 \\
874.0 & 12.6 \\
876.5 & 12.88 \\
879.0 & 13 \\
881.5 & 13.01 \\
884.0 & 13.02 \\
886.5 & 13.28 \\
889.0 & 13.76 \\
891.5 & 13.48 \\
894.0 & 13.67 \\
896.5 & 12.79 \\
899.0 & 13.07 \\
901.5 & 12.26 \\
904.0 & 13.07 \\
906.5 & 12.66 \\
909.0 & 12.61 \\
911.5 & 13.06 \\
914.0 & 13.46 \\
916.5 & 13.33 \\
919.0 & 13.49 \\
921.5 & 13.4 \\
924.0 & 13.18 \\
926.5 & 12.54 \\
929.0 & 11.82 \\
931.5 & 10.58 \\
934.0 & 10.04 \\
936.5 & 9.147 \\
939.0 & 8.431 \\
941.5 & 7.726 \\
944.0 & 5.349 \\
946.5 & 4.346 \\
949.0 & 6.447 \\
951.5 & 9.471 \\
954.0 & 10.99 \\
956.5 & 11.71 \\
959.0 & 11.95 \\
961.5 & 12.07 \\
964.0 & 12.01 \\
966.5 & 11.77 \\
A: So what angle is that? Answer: 889.0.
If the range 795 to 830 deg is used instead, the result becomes 829.0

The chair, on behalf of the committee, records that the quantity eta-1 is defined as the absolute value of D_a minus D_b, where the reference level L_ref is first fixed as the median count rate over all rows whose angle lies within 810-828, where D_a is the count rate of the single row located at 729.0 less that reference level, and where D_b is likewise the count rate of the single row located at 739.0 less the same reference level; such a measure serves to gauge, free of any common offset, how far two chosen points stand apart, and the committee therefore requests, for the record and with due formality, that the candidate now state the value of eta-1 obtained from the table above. 0.7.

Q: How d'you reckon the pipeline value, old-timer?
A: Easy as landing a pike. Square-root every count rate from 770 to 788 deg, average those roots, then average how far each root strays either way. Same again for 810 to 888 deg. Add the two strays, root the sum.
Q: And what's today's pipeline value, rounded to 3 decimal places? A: 0.498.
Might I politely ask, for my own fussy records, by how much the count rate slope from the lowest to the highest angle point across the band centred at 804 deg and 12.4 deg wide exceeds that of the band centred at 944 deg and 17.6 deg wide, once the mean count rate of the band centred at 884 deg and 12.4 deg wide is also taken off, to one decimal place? -13.3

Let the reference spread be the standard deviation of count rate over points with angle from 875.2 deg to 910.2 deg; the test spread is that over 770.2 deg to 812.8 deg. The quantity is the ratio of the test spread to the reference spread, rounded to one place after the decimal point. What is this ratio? 0.7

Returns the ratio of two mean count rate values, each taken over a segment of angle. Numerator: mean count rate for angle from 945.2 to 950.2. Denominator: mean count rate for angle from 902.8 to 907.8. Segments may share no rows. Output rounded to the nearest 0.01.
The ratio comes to 0.42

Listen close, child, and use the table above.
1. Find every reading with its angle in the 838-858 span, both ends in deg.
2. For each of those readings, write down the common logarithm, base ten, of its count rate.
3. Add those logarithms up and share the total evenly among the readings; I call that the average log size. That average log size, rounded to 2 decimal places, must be 1.05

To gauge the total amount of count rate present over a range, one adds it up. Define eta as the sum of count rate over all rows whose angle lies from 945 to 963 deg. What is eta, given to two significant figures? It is 67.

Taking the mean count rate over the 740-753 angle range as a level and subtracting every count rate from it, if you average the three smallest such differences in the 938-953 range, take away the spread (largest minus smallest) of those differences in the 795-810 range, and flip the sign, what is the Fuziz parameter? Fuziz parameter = -6.6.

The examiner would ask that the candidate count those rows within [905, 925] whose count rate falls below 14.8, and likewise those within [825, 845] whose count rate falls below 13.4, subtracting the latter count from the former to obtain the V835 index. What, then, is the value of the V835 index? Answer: 7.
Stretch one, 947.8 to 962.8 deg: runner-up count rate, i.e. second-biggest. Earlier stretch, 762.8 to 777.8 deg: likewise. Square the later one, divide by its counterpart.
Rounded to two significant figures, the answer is 9.3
